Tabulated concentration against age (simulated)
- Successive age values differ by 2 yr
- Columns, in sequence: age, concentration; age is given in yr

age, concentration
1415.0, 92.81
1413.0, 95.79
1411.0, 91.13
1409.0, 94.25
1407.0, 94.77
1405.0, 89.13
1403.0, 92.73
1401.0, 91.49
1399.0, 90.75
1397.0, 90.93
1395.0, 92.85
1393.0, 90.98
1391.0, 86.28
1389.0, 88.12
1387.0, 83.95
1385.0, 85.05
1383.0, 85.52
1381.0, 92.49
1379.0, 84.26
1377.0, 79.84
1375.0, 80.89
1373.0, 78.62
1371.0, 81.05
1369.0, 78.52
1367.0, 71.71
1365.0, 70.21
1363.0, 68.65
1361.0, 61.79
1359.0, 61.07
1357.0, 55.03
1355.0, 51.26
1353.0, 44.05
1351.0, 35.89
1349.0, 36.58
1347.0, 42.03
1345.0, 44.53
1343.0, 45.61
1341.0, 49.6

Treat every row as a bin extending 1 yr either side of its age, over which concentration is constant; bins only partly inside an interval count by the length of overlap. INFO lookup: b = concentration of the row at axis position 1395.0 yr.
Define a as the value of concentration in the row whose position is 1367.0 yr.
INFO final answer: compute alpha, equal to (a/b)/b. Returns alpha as 0.008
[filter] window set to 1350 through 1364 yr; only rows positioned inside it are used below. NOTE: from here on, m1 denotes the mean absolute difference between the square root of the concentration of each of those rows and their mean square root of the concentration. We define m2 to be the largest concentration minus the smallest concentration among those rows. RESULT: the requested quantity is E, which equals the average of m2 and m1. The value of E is 17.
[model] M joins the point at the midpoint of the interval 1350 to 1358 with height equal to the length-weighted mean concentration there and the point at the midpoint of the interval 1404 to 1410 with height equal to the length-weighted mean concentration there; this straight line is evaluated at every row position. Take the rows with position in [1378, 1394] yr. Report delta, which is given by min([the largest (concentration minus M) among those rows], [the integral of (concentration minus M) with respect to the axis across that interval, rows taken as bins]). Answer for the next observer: 22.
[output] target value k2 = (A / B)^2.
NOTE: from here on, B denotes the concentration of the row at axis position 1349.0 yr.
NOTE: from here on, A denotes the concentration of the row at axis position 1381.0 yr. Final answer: 6.4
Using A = 92.49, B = 36.58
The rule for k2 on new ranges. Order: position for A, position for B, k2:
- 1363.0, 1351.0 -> 3.7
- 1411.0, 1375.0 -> 1.3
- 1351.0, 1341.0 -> 0.5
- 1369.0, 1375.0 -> 0.9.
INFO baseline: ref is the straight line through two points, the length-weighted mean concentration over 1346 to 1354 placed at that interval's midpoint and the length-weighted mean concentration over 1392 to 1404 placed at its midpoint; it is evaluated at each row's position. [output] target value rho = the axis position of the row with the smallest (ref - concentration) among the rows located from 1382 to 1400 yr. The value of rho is 1383.0 yr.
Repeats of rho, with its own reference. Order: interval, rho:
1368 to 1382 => 1381.0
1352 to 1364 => 1363.0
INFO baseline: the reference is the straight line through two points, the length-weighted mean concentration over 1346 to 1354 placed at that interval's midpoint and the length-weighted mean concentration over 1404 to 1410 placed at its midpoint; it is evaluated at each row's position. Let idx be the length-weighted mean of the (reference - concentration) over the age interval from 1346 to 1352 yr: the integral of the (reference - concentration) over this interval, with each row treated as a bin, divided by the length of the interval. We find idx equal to 1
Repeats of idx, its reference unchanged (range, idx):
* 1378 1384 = -19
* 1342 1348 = -9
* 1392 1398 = -10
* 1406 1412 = 1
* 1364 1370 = -18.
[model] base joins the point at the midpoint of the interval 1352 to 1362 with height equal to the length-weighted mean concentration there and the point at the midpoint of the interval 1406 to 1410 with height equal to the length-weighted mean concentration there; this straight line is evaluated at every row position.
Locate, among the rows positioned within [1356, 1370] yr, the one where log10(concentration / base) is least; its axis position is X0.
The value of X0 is 1357.0 yr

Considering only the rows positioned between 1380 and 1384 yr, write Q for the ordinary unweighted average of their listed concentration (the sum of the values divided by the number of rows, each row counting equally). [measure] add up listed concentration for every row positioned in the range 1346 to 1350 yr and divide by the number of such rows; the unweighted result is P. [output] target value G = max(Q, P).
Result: 89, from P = 39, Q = 89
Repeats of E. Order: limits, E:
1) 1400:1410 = 3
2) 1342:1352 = 5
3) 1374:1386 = 6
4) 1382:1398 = 5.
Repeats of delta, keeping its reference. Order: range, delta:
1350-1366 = 14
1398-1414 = 5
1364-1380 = 20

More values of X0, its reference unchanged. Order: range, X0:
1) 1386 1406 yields 1405.0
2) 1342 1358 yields 1351.0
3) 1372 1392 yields 1391.0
